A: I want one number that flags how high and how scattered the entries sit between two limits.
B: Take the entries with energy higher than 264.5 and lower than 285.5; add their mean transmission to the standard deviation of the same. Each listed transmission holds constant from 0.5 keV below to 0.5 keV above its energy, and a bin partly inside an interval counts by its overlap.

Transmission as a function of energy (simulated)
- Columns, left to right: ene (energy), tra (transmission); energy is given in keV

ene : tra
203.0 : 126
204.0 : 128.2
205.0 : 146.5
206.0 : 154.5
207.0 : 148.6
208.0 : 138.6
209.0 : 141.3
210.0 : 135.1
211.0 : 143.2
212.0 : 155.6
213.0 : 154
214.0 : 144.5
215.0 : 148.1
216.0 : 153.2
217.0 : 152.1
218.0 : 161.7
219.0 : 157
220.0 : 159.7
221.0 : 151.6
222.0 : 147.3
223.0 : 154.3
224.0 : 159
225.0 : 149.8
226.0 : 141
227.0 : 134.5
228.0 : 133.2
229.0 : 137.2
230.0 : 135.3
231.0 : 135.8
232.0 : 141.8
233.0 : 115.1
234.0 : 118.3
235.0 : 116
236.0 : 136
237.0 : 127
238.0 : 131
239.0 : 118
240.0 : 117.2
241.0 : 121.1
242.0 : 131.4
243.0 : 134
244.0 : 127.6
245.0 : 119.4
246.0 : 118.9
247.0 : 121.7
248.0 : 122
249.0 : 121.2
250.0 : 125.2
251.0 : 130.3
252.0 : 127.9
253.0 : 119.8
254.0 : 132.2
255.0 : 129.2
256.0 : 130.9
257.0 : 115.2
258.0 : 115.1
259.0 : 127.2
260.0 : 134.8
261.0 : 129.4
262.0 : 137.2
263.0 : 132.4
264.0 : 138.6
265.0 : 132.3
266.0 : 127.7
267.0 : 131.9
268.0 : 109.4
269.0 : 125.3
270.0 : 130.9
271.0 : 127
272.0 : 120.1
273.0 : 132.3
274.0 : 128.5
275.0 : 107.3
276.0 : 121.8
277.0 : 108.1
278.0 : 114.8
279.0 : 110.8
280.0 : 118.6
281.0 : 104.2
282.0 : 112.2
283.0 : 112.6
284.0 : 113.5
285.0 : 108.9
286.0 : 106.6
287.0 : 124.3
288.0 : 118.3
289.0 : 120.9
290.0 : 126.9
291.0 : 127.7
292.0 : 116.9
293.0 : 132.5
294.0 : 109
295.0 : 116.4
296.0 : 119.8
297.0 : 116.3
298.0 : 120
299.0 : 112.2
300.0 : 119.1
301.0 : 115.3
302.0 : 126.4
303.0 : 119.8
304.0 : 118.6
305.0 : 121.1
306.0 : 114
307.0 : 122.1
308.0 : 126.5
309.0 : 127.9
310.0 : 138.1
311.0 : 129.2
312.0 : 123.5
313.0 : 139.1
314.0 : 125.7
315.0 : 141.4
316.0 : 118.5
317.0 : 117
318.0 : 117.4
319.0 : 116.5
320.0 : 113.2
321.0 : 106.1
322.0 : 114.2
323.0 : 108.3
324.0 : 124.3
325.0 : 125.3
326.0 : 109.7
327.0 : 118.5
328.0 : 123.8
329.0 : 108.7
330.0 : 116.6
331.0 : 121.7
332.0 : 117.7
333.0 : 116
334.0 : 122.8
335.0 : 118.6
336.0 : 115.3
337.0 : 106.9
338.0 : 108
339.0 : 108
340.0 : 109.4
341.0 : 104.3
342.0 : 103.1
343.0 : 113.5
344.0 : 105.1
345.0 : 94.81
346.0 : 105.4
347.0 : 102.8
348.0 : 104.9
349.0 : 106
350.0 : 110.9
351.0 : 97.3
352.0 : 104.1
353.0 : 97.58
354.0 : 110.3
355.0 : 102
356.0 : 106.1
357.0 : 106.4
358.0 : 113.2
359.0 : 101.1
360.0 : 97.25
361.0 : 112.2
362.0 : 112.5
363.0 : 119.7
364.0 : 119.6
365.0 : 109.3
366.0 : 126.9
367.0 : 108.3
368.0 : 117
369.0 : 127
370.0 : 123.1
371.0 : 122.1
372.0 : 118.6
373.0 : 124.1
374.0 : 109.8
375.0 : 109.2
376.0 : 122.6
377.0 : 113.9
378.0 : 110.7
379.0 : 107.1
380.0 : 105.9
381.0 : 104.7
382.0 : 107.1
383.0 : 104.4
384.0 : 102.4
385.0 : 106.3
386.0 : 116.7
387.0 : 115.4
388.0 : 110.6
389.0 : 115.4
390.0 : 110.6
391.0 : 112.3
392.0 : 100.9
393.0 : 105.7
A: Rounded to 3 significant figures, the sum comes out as 128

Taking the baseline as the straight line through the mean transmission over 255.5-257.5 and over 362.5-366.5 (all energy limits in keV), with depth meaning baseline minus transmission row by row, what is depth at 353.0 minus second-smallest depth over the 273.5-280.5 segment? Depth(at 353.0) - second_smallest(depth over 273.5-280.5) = 21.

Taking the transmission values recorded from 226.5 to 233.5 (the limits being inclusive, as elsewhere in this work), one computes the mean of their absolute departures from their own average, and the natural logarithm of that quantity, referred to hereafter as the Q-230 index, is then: 1.7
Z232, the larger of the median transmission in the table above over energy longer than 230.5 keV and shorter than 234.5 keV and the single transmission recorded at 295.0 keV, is 127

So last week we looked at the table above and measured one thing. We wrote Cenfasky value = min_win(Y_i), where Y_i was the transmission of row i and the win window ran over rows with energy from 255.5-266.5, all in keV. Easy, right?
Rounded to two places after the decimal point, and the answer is 115.10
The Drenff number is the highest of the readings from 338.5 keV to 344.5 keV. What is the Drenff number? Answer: 113.5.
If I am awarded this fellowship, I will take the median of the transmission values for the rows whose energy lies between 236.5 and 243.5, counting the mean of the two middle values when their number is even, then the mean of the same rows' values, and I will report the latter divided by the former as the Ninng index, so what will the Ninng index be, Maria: 0.99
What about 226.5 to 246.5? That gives 0.99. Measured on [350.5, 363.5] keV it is 1.00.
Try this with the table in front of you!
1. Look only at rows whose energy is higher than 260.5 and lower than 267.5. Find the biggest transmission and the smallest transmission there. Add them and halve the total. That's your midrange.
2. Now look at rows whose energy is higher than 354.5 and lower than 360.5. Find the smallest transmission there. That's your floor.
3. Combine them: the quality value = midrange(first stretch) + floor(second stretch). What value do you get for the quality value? 230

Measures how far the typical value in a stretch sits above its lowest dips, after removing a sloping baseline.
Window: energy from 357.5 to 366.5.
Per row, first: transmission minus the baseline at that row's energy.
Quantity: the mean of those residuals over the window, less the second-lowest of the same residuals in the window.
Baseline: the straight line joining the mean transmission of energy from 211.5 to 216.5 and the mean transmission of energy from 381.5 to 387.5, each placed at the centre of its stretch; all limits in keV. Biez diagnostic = 12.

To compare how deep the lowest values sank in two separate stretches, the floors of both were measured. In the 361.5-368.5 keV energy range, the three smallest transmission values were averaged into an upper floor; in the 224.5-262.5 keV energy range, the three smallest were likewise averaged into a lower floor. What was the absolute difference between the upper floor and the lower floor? 5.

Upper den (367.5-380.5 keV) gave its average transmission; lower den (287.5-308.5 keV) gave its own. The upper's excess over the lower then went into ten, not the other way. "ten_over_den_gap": -2.7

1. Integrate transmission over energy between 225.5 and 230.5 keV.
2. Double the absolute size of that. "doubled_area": 1362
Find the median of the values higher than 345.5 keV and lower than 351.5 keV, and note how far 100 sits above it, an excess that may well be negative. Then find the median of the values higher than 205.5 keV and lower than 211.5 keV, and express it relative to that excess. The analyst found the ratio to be -28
